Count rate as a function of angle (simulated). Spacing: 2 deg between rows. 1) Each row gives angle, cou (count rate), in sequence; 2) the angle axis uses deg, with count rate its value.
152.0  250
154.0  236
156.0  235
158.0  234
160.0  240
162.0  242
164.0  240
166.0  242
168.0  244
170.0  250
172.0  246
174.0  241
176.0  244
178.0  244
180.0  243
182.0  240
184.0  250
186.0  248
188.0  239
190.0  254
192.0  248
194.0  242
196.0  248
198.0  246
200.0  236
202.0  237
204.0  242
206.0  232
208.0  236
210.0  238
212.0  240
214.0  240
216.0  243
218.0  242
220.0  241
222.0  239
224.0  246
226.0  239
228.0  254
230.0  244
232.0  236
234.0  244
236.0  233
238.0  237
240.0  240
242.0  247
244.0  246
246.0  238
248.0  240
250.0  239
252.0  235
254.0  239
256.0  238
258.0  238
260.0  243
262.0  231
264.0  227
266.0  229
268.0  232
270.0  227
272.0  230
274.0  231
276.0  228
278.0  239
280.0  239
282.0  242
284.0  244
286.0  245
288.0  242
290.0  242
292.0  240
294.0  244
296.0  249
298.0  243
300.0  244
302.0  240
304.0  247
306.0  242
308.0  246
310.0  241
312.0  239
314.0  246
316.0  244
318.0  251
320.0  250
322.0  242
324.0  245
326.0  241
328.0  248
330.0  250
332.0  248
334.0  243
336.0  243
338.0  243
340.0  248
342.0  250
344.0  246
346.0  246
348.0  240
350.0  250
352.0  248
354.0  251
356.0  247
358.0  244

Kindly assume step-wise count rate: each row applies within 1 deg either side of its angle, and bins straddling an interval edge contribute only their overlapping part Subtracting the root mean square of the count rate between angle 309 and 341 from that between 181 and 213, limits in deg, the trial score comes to -2.8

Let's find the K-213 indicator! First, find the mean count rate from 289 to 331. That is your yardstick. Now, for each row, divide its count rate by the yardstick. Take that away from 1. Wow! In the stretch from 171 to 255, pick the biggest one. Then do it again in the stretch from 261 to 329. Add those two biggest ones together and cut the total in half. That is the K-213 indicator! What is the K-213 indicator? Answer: 0.0613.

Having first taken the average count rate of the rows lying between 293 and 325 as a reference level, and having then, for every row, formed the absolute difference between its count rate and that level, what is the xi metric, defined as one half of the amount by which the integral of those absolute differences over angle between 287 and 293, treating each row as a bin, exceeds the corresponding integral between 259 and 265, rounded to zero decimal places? -23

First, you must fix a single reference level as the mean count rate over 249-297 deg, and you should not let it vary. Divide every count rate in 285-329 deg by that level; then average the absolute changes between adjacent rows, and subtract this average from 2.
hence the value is 1.983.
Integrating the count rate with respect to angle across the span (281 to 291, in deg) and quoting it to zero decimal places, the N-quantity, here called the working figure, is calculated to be 2430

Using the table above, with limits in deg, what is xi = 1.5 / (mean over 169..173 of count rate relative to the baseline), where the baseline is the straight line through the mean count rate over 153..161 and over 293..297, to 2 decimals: 0.14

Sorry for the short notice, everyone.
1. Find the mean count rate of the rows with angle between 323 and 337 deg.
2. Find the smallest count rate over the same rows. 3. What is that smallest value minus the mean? -4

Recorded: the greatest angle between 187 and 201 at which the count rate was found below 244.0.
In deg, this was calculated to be 200.0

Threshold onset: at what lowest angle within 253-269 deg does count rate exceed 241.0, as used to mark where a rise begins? 260.0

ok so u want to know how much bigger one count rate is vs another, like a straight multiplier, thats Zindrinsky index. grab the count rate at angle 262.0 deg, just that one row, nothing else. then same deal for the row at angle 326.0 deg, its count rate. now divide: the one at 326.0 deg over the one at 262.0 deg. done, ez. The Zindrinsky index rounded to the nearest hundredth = 1.04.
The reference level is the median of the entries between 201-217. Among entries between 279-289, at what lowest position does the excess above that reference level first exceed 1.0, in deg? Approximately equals 282.0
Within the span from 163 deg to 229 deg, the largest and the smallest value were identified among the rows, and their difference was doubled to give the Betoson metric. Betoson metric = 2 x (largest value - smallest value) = 44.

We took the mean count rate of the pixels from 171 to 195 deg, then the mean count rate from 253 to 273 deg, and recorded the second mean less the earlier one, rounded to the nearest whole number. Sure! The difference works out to -12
